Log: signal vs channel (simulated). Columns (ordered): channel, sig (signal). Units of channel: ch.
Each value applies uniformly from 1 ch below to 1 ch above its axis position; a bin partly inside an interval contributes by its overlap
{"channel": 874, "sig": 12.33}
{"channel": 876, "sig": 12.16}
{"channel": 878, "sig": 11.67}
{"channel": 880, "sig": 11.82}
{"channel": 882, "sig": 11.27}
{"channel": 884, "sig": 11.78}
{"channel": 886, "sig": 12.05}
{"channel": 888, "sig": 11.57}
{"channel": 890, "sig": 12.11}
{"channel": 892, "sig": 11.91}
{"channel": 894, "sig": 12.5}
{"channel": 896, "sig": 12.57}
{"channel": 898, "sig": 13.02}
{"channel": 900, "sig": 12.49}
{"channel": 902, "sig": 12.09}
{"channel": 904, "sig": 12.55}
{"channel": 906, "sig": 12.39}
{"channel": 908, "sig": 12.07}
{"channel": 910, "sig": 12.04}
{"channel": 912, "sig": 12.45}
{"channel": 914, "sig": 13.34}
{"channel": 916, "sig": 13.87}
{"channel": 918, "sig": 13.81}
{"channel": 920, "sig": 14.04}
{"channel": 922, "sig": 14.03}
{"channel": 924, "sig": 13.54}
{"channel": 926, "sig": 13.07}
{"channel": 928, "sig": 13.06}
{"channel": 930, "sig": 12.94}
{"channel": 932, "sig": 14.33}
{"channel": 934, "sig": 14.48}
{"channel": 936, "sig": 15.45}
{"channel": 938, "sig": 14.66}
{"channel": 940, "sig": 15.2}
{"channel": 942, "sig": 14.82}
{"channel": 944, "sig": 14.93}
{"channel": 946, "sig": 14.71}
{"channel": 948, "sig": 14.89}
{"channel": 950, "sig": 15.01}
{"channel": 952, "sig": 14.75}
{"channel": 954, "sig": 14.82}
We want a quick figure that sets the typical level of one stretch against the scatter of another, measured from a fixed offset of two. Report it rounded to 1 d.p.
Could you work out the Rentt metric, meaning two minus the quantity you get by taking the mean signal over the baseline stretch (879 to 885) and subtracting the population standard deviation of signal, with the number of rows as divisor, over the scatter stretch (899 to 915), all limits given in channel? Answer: -9.2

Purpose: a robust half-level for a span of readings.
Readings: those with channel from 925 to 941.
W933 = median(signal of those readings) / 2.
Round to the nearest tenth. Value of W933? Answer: 7.2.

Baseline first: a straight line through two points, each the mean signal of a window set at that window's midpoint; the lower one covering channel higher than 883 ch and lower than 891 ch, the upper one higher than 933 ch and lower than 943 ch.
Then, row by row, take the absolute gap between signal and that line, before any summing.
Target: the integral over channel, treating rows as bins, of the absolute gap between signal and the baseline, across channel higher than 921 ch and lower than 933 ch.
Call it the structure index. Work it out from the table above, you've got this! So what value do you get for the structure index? 9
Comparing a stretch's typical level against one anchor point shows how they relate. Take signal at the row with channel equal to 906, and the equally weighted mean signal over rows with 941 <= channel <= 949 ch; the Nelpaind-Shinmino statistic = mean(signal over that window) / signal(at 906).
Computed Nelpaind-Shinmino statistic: 1.20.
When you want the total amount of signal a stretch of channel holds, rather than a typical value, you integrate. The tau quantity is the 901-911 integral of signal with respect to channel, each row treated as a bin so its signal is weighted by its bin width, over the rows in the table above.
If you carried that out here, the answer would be 122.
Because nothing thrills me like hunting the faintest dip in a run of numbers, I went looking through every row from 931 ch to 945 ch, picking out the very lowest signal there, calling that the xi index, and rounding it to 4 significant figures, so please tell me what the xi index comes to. 14.33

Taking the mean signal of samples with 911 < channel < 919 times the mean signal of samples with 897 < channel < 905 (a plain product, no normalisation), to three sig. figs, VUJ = 168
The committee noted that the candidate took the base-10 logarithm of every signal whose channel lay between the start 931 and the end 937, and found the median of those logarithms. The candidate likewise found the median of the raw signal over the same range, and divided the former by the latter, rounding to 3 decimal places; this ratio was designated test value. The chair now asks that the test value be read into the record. 0.080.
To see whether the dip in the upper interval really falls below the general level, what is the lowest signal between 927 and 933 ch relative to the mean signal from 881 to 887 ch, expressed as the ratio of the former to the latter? 1.11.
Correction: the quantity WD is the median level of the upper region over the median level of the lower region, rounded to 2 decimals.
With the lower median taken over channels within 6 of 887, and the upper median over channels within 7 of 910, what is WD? 1.05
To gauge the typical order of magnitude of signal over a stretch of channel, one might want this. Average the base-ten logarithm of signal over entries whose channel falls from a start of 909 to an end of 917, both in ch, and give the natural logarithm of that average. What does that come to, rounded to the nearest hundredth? 0.11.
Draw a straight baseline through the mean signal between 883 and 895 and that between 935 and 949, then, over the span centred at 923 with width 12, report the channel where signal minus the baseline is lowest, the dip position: 928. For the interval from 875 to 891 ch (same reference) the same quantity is 888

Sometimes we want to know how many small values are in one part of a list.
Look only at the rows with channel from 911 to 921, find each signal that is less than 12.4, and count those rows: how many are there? 0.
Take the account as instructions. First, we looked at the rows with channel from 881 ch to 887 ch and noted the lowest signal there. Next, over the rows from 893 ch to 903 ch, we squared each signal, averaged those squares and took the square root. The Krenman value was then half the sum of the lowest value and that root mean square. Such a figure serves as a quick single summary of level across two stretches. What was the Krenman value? 11.9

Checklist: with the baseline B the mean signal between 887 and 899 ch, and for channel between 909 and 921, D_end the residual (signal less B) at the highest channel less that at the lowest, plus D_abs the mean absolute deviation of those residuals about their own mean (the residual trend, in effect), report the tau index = 2.7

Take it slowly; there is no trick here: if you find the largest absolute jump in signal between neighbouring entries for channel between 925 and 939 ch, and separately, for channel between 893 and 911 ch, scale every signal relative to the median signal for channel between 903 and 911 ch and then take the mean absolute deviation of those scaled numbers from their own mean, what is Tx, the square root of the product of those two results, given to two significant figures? 0.16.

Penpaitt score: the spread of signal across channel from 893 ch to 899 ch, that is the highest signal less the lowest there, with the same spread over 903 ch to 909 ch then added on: 1.0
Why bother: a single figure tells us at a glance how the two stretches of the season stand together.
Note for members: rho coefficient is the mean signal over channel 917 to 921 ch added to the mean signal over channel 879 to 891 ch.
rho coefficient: 25.7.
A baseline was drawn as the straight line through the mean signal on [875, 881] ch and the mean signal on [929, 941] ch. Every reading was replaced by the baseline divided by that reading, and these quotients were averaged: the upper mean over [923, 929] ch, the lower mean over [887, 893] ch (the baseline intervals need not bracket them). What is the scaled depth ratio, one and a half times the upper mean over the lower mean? 1.53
